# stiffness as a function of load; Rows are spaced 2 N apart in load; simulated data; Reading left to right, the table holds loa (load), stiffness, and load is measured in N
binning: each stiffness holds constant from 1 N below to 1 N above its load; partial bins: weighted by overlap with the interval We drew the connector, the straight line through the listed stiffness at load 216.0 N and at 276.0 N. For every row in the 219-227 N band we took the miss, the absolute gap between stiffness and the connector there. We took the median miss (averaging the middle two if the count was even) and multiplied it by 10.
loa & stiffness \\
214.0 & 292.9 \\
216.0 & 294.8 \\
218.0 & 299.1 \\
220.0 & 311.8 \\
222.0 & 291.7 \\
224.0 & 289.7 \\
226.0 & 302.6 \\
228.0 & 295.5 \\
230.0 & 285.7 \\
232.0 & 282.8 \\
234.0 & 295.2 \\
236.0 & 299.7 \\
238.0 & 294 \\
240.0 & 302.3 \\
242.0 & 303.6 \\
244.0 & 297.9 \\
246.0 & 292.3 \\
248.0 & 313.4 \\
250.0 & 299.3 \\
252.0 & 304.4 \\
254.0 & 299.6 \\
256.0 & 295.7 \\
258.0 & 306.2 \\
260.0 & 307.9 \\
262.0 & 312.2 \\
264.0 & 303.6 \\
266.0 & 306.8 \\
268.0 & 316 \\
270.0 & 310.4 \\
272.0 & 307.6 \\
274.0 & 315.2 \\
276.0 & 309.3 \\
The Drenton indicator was 62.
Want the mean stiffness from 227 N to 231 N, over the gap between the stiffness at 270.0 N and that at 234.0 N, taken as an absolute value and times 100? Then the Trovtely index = 1912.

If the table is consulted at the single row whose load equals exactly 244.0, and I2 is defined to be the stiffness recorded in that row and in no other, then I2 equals 297.9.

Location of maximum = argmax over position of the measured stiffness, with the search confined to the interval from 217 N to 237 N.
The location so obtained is 220.0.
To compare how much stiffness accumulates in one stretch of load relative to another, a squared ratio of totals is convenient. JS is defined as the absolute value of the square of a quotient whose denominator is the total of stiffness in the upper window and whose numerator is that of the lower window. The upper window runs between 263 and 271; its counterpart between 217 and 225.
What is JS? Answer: 0.93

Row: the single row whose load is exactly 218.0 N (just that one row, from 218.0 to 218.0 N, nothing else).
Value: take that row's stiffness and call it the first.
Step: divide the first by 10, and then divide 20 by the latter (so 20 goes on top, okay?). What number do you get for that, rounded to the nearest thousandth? 0.669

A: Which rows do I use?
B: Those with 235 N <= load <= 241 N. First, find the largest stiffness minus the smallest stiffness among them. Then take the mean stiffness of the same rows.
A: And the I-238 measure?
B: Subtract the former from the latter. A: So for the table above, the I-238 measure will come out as 290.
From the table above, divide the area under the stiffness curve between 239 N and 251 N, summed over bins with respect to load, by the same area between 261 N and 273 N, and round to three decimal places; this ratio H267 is 0.974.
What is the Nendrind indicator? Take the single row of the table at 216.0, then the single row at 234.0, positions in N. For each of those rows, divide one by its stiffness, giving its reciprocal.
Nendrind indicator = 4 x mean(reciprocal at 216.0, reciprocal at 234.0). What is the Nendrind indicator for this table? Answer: 0.0136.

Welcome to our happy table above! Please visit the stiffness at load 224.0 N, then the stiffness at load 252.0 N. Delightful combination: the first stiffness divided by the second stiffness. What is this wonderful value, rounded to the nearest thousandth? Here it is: 0.952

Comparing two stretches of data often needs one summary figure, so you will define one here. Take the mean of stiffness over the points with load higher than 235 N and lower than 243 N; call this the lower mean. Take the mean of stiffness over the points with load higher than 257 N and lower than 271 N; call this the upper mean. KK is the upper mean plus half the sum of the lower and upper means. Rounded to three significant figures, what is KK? 613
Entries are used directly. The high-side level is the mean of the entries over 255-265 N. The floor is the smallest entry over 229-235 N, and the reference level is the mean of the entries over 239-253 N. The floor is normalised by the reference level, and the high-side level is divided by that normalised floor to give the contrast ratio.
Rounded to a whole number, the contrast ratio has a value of 326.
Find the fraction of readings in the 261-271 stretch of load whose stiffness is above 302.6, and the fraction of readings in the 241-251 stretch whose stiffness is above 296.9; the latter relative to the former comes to 0.80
